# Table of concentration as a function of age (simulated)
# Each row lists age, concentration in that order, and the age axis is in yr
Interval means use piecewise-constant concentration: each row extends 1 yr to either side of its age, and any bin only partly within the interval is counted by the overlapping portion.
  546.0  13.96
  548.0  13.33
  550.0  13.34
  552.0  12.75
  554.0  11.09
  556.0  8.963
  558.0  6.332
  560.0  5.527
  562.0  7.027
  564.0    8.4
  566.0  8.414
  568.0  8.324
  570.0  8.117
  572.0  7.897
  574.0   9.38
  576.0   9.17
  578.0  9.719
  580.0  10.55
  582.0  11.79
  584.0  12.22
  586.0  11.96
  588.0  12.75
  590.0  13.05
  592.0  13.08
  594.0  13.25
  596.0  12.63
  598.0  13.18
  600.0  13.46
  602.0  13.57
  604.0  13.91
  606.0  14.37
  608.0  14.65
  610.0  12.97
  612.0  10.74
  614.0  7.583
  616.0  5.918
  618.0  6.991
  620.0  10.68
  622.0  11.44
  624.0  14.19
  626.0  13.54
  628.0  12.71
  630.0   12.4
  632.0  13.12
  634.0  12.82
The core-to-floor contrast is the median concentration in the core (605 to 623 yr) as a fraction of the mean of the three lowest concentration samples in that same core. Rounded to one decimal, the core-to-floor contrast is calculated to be 1.6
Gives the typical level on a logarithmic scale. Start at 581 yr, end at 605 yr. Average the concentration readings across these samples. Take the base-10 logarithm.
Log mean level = 1.11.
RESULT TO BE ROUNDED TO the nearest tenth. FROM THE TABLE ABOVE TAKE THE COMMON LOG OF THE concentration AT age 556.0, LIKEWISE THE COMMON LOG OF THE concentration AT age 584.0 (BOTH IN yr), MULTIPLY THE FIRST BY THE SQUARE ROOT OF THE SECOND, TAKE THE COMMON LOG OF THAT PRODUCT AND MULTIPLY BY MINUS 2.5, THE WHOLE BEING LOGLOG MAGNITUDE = 0.0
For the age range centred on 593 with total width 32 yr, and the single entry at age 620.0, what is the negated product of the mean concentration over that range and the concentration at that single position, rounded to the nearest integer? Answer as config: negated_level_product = -136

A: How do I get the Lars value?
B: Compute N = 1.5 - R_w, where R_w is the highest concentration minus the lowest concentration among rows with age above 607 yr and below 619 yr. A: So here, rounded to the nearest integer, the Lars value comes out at -7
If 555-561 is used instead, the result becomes -2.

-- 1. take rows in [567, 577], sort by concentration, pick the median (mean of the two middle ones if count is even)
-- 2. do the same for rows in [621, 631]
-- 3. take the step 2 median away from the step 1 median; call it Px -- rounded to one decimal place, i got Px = -4.4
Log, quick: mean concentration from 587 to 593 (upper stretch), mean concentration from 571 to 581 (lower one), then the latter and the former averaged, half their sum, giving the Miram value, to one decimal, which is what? 11.2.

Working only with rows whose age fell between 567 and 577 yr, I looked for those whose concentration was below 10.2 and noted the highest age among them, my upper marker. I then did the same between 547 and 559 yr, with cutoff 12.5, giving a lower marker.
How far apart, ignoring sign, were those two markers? 18 yr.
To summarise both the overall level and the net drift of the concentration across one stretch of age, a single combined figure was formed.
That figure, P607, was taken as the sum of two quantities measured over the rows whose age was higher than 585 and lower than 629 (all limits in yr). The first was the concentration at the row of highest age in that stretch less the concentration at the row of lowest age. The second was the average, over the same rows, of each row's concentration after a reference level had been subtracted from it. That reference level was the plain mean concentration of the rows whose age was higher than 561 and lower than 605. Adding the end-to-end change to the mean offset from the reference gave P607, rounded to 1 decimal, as 1.9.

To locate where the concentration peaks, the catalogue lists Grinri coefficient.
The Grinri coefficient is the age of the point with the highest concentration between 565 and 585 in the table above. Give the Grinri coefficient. 584.0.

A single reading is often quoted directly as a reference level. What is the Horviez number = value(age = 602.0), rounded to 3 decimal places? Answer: 13.570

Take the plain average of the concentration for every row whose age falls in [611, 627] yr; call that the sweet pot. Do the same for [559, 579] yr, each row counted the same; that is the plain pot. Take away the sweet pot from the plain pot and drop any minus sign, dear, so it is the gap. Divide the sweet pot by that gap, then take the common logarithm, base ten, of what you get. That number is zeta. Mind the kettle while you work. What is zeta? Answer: 0.7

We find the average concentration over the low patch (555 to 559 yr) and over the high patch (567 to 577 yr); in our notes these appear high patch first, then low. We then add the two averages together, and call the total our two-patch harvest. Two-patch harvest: 16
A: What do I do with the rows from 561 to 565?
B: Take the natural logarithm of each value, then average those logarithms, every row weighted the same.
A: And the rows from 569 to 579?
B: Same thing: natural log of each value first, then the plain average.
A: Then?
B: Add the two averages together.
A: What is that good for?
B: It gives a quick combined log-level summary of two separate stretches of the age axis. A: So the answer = 4.22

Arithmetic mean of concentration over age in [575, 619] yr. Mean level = 11.7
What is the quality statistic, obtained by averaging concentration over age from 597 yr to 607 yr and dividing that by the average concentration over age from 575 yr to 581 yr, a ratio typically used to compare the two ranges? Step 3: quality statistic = 1.40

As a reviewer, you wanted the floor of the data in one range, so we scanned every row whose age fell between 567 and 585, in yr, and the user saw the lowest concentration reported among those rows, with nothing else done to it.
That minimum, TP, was 7.897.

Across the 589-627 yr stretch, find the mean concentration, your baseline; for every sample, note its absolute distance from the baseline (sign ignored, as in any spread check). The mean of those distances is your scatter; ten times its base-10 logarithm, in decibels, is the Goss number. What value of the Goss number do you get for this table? 3.0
